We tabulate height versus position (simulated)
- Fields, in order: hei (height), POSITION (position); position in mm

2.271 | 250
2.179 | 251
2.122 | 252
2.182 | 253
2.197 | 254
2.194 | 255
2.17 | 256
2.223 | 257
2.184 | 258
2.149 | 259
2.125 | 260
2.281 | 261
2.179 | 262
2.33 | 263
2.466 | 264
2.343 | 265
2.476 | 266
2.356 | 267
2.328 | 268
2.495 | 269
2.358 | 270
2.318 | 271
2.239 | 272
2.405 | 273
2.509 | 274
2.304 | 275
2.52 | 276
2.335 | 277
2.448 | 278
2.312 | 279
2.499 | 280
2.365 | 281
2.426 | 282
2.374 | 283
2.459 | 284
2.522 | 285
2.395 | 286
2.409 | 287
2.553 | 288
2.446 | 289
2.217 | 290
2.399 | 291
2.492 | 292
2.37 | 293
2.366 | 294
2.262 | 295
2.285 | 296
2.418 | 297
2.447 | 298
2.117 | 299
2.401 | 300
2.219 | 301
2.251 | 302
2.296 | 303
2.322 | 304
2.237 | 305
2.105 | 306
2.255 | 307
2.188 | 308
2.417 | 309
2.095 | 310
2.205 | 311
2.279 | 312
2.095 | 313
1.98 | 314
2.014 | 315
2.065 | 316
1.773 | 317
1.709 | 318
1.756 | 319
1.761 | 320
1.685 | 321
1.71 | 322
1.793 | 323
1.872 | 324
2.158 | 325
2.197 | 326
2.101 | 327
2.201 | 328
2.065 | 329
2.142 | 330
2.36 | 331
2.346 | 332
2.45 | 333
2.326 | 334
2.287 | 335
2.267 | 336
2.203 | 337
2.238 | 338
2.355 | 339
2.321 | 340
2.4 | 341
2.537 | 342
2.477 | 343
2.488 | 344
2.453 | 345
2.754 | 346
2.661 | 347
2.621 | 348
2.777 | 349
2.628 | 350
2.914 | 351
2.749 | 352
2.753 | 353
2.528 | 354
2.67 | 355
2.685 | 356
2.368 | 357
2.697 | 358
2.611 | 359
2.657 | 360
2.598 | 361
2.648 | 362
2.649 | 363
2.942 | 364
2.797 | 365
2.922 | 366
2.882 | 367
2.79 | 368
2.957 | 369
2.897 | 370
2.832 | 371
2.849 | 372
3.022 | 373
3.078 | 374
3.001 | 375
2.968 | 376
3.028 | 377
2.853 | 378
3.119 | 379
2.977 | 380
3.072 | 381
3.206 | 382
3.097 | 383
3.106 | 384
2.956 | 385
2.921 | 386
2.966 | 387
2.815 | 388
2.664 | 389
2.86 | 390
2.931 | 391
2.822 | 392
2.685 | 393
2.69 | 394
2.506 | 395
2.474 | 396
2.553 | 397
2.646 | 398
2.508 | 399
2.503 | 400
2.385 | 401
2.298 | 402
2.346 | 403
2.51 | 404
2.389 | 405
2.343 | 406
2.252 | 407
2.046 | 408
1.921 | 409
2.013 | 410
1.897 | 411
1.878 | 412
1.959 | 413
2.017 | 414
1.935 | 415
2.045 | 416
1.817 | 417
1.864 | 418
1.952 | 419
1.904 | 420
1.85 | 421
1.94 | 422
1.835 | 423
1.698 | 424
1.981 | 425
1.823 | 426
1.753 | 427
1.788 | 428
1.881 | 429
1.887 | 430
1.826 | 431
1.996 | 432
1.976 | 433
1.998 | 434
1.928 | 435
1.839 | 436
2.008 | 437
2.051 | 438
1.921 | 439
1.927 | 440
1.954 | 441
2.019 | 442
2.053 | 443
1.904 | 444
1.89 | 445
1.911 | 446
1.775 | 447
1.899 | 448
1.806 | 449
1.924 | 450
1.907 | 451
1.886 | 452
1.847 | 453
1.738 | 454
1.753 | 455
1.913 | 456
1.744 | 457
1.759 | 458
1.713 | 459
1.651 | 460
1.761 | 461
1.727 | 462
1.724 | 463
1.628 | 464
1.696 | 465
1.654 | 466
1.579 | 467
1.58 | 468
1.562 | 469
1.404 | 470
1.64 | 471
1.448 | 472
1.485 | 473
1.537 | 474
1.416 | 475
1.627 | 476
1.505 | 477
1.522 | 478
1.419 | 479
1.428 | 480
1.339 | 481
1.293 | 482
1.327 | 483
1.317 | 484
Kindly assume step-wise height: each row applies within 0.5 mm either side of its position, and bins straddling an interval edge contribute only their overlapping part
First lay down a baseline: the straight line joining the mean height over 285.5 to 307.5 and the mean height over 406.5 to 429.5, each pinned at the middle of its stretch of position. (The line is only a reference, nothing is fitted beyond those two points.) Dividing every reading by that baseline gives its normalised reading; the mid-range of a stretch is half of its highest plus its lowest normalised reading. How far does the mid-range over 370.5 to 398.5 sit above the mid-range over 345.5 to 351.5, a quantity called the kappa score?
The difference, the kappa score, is 0.12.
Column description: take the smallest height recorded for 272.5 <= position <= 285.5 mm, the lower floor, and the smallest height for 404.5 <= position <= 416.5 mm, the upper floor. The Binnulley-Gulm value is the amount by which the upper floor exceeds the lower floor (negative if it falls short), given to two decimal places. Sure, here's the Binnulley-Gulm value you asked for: -0.43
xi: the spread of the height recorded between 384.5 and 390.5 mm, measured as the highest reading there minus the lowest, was 0.30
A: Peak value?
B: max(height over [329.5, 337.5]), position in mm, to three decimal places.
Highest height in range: 2.450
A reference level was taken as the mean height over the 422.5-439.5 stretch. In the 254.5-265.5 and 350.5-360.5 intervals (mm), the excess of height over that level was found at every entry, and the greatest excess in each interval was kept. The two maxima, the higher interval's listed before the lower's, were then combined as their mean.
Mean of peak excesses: 0.80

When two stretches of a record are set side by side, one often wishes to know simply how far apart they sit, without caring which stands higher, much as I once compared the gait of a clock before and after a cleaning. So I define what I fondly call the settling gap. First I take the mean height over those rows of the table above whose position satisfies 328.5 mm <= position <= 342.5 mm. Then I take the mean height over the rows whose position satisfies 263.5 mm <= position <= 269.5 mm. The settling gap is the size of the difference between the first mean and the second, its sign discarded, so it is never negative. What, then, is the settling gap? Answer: 0.10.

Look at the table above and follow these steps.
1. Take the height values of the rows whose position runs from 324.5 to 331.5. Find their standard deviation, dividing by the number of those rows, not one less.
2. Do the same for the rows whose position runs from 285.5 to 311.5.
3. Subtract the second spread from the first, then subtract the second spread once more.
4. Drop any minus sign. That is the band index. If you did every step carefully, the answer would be 0.152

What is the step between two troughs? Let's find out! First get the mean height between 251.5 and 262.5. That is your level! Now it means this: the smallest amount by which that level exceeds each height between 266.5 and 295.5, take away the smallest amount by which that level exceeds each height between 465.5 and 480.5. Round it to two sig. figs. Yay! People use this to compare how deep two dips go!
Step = -0.90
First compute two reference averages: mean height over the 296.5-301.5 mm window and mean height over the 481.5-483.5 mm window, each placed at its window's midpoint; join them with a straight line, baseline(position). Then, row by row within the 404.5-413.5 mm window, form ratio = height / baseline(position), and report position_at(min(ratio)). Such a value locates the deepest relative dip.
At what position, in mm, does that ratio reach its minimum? 412 mm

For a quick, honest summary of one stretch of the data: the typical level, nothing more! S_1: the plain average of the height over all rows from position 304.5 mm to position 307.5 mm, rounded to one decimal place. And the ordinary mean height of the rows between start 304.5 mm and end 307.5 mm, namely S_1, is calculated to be 2.2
